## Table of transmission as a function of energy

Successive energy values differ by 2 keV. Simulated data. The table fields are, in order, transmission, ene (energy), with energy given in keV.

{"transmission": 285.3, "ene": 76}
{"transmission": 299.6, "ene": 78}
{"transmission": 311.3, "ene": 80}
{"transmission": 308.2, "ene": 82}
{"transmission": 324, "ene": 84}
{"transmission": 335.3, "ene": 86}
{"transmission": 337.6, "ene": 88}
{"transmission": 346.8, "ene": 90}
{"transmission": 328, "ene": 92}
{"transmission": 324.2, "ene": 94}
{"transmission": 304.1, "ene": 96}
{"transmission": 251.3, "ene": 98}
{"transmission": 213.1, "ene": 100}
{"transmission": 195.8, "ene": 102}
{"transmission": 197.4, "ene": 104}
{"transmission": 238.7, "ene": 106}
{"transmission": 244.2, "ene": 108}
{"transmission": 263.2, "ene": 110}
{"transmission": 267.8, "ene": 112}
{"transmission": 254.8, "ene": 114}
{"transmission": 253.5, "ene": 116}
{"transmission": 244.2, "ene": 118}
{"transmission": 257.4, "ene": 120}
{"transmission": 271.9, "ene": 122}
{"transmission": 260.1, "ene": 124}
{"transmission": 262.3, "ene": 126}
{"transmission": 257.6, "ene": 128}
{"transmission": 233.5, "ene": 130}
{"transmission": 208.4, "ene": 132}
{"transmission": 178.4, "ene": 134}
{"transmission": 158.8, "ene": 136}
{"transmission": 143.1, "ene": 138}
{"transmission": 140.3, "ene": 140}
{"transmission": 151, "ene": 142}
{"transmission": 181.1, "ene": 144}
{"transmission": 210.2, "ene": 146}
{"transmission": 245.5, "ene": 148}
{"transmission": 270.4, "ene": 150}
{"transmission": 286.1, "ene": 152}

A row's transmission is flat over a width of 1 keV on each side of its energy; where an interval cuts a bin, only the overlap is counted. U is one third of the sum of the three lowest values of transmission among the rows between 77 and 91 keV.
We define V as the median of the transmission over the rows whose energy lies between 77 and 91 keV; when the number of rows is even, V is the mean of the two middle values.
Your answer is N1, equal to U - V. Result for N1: -18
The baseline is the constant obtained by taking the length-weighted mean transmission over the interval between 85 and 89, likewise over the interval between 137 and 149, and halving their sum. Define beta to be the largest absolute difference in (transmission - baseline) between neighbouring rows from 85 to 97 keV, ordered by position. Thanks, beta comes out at 20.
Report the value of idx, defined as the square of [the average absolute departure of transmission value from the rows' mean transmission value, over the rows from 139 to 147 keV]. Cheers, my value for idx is 625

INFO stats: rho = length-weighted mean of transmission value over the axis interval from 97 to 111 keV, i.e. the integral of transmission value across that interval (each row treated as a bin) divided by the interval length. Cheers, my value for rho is 229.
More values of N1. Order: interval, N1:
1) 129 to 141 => -21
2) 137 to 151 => -36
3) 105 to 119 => -11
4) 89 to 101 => -58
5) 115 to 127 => -7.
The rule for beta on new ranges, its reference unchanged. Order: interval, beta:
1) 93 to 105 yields 53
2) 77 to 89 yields 16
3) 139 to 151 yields 35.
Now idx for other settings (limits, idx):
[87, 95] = 65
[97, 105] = 340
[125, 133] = 380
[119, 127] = 20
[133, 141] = 181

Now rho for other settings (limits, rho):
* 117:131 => 255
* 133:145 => 159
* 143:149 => 212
